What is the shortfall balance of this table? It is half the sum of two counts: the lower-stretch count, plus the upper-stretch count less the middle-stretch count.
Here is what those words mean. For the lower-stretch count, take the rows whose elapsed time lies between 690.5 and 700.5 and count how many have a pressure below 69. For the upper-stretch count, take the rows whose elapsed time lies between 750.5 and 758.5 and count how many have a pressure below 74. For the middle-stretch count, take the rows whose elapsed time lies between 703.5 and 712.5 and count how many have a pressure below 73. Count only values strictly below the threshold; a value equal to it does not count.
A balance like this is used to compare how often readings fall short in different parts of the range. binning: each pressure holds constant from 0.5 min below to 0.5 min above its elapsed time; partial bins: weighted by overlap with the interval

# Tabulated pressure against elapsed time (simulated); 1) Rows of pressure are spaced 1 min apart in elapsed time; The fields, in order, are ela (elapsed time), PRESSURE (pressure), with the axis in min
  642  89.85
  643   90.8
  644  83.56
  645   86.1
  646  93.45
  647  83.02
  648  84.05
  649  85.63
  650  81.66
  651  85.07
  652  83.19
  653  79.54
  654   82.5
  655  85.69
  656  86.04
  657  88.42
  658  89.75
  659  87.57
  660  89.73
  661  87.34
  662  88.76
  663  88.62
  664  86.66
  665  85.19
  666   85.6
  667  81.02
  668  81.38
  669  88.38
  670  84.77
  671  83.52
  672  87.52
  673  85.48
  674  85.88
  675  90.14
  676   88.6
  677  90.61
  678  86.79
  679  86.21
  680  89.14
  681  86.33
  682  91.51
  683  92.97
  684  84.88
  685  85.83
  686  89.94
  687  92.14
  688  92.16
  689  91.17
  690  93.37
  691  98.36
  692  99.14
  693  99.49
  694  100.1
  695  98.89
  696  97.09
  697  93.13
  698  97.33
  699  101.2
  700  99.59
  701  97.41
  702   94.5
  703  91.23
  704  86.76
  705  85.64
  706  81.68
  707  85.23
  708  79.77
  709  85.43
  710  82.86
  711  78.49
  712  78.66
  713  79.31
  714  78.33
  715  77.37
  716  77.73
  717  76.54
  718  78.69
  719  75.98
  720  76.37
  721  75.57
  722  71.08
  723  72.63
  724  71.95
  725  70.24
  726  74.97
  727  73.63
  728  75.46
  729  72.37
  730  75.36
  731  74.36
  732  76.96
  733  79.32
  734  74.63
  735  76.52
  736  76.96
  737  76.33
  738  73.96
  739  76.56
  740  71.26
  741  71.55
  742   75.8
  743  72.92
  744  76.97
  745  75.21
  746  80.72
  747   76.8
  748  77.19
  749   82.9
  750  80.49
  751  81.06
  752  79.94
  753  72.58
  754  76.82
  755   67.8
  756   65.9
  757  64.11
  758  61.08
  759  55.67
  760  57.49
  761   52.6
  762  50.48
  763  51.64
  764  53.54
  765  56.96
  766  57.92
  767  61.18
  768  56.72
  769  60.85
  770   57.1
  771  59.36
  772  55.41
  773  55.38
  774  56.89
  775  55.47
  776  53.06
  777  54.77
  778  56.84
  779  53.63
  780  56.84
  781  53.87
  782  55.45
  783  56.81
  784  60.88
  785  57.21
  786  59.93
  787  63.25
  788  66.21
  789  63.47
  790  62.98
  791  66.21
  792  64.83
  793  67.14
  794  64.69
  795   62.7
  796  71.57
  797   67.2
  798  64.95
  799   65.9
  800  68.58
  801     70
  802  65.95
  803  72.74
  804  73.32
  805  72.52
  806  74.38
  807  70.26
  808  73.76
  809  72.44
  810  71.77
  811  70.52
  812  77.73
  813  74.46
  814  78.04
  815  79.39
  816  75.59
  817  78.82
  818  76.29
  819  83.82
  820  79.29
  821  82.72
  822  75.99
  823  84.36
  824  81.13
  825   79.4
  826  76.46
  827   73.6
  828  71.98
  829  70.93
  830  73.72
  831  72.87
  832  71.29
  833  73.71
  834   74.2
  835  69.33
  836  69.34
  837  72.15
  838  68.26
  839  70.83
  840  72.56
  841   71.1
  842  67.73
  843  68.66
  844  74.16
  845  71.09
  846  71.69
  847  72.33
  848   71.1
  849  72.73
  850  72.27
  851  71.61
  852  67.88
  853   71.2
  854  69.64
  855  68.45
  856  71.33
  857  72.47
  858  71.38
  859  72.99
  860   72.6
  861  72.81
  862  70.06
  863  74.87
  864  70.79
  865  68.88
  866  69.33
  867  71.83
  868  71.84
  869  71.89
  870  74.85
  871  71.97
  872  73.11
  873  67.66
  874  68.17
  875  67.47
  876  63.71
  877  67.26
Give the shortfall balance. 2.5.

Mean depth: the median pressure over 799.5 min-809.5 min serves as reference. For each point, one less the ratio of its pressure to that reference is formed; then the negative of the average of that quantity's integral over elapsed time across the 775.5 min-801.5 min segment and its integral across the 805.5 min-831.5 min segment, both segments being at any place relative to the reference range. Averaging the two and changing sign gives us -1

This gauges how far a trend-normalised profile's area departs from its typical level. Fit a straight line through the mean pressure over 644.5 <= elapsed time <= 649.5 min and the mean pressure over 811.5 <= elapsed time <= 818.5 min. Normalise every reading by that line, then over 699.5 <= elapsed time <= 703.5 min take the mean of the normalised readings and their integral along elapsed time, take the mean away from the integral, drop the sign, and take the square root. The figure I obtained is 1.85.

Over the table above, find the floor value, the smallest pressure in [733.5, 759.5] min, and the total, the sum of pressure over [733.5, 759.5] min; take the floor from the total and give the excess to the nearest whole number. 1866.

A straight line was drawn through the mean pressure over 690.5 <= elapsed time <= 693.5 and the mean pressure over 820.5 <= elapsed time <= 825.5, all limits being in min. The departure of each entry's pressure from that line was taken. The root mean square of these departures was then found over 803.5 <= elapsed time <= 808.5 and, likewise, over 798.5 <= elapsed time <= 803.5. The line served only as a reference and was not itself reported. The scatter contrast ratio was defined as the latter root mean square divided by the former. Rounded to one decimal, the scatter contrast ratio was 1.5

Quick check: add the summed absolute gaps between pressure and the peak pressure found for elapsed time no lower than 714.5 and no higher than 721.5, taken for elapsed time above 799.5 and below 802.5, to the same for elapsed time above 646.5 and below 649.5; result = 48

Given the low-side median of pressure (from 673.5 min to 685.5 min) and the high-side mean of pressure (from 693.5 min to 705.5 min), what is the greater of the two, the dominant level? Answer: 95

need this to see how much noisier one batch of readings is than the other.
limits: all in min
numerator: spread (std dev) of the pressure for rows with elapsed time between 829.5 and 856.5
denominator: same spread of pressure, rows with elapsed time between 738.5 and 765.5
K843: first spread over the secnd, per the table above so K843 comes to 0.18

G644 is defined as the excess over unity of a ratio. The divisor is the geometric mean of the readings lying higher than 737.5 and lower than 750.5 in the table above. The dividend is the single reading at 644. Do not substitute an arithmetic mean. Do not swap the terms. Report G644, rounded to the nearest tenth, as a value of 0.1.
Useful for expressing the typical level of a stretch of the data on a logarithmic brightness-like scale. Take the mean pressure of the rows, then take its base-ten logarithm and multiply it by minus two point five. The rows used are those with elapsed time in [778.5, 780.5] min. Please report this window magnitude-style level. -4.36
